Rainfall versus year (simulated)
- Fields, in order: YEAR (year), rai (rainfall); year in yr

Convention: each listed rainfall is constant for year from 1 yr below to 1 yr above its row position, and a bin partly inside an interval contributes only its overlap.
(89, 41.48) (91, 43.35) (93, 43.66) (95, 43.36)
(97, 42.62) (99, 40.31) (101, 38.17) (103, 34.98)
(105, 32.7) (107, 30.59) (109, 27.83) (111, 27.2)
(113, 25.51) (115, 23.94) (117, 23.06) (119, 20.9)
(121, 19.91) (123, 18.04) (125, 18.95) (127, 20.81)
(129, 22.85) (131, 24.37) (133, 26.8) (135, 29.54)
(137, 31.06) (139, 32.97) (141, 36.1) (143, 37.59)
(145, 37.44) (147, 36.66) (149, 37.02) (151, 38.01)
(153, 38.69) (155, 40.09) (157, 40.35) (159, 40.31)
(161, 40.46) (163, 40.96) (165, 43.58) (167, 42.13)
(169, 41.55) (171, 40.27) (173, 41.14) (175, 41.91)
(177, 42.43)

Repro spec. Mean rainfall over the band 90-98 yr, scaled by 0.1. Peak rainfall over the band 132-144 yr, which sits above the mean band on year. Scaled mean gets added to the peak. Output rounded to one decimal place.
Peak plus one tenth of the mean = 41.9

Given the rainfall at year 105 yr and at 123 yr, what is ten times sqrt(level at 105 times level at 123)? 243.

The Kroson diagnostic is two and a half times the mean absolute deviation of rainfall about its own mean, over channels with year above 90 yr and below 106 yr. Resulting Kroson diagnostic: 8.6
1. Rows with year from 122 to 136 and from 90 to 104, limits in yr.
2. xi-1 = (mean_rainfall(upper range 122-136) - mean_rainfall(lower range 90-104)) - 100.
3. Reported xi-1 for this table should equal -118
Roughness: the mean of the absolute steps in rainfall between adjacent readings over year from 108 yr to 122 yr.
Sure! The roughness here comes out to 1.3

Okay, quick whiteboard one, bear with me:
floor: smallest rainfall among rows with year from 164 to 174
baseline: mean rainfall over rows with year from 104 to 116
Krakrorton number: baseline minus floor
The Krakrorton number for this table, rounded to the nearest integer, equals -12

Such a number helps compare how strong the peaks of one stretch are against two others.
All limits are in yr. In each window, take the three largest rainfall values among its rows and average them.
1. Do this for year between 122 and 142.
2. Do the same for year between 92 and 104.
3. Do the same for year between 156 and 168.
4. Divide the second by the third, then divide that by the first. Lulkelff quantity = 0.0307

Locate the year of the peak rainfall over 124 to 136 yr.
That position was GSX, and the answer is 135 yr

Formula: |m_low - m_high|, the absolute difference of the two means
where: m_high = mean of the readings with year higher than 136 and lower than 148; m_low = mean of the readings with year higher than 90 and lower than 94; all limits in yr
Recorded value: 8.2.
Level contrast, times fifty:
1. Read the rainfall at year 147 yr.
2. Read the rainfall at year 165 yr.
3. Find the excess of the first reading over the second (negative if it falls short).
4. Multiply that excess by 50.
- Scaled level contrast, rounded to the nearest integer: -346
